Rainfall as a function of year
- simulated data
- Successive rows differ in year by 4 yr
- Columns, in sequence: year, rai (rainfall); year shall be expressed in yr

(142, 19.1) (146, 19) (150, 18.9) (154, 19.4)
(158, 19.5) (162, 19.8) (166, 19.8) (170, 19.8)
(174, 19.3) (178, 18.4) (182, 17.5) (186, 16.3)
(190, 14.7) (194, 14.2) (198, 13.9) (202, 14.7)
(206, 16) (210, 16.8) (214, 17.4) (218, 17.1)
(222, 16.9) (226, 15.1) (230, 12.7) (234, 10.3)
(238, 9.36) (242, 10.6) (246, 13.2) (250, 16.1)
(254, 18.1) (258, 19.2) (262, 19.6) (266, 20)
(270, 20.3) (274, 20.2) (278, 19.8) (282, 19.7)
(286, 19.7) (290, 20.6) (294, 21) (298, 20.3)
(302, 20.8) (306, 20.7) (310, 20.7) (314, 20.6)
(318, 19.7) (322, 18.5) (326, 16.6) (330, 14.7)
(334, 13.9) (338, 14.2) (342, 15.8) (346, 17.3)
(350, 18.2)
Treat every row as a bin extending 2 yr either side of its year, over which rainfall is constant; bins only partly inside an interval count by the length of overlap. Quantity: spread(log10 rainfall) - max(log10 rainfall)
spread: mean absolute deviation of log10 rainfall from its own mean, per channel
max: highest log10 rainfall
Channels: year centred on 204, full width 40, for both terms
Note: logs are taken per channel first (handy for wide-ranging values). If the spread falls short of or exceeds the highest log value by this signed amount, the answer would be -1.21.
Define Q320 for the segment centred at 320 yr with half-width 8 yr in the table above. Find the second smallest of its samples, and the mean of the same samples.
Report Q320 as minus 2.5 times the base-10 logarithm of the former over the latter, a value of 0.020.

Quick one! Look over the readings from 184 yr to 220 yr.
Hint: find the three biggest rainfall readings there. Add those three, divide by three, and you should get 17.1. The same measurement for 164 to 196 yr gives 19.6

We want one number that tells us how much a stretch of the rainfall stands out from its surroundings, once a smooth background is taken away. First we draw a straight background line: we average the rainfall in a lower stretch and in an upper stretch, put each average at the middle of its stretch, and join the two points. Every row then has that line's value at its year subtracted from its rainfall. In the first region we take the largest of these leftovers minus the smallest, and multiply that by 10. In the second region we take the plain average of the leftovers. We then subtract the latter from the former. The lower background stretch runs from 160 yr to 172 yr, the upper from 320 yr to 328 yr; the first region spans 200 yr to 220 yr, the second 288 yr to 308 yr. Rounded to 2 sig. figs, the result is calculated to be 26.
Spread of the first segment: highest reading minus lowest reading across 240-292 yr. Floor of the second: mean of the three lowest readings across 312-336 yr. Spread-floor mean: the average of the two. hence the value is 12.5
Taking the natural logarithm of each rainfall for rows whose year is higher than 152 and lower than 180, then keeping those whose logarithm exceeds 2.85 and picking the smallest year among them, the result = 154 yr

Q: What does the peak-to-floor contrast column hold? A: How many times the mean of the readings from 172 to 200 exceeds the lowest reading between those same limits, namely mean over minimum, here 1.17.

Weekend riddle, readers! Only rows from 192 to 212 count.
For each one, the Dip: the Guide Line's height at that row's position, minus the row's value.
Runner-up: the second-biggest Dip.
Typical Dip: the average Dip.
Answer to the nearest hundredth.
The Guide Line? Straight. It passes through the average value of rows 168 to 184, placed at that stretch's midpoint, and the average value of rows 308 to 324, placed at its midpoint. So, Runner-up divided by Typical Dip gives 1.22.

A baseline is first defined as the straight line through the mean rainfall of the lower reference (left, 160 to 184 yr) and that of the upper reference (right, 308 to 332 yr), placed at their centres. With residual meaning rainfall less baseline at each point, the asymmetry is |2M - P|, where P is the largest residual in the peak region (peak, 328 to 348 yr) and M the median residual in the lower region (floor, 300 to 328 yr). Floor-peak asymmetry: 5.3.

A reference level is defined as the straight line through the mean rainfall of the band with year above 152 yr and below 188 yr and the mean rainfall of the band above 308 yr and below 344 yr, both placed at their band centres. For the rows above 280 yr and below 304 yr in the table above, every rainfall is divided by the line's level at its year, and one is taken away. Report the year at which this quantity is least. 282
